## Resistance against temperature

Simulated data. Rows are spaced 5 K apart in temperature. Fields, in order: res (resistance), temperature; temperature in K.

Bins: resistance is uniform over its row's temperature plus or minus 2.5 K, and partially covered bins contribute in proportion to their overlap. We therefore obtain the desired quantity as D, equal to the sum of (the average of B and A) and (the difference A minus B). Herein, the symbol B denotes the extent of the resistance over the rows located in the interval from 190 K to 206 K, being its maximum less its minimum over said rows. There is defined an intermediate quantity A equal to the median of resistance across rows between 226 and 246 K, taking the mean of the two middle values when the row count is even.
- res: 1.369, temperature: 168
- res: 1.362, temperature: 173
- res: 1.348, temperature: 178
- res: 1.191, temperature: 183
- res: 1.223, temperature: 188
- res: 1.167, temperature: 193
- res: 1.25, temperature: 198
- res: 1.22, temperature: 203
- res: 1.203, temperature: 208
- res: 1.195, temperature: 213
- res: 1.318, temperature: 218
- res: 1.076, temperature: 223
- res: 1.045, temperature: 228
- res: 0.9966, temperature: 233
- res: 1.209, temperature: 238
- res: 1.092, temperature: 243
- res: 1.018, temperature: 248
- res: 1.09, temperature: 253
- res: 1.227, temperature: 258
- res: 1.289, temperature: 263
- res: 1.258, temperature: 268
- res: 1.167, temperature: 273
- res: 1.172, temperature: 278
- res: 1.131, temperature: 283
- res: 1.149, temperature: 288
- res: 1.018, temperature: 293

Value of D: 1.56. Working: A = 1.07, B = 0.08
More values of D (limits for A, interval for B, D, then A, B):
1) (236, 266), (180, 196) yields 1.70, 1.15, 0.06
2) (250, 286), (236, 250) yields 1.66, 1.17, 0.19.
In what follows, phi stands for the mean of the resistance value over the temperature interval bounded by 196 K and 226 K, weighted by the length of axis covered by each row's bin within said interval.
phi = 1.21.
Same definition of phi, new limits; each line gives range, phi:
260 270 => 1.27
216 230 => 1.14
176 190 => 1.25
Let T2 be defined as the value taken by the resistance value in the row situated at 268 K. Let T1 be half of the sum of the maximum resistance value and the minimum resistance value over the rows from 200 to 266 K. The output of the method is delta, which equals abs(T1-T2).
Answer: 0.10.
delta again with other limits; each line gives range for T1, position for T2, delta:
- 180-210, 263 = 0.08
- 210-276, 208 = 0.05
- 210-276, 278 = 0.01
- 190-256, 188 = 0.07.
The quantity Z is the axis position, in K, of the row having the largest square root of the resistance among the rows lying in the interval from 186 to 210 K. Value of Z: 198 K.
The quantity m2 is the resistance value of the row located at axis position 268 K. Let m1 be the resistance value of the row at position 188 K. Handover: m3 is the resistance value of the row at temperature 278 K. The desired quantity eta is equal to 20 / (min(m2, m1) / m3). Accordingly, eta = 19.2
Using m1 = 1.223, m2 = 1.258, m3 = 1.172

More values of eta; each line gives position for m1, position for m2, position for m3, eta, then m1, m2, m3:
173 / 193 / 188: 21.0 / 1.362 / 1.167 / 1.223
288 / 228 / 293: 19.5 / 1.149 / 1.045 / 1.018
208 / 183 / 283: 19.0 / 1.203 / 1.191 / 1.131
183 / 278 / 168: 23.4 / 1.191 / 1.172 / 1.369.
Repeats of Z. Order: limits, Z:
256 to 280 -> 263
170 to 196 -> 173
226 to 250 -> 238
